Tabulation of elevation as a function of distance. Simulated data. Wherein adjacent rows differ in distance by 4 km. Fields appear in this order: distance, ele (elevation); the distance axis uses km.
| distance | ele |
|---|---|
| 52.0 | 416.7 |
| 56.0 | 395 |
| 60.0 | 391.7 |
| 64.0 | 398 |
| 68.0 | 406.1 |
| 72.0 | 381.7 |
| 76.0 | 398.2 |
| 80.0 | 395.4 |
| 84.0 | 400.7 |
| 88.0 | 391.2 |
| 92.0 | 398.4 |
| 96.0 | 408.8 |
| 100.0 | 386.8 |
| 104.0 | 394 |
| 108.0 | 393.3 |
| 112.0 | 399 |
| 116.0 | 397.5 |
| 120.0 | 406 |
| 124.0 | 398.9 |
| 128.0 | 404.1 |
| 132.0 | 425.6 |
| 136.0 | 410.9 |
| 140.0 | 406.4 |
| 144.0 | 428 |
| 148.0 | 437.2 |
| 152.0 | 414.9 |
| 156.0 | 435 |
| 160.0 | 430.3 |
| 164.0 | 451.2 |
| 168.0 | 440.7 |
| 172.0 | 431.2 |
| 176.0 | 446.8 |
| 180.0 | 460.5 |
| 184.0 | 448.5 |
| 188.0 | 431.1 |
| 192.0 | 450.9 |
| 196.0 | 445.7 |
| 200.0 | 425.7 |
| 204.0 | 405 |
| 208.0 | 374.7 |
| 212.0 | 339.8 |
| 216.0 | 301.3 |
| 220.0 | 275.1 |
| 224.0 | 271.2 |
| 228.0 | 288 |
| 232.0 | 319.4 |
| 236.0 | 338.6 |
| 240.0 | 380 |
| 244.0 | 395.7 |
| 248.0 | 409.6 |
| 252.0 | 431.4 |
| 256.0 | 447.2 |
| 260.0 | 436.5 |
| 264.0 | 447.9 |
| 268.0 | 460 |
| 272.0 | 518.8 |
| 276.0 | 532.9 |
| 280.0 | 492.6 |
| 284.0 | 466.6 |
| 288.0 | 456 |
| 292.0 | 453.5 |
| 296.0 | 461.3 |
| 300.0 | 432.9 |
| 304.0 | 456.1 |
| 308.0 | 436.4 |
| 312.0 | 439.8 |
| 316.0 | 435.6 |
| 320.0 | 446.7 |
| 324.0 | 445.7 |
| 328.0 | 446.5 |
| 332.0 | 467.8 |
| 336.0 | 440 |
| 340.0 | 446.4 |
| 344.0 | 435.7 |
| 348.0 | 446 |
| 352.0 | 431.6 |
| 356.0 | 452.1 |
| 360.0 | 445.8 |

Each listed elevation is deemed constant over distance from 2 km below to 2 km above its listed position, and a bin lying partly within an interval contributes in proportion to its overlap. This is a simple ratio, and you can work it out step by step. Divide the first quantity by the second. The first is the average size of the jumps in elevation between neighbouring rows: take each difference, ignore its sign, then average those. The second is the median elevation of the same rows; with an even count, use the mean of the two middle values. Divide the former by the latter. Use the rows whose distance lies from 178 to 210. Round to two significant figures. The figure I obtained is 0.041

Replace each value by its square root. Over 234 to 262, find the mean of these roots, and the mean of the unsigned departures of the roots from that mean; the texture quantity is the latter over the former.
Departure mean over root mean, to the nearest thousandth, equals 0.037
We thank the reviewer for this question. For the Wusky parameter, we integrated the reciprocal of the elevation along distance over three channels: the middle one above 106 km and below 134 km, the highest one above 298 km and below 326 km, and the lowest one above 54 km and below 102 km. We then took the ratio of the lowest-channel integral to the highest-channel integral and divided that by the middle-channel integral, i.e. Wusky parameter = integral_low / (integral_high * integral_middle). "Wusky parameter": 28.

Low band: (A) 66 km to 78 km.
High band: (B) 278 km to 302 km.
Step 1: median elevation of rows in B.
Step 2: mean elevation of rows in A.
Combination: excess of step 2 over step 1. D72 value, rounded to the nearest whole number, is -63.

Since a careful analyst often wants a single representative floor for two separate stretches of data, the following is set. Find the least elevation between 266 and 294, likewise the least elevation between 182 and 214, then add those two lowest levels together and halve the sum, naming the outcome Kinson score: 397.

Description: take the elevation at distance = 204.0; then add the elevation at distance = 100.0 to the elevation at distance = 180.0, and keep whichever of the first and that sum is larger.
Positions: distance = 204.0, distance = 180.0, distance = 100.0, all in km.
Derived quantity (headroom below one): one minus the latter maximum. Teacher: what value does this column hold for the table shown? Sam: -846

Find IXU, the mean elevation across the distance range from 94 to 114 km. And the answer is 396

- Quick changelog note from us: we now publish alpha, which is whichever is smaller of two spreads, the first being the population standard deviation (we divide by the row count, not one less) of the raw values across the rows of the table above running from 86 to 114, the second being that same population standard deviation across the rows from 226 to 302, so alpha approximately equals 6.5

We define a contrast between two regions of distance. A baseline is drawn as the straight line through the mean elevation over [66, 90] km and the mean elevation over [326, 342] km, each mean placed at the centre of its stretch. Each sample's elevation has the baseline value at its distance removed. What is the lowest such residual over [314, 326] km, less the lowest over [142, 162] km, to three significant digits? -14.3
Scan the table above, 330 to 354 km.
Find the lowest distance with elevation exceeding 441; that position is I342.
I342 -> 332.0 km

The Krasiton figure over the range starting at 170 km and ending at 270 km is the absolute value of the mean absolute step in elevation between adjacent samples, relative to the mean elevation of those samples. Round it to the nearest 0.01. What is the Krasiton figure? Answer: 0.05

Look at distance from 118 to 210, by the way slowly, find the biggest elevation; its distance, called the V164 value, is 180.0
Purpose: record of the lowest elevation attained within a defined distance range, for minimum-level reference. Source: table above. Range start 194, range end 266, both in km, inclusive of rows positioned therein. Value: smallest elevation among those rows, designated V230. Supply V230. 271.2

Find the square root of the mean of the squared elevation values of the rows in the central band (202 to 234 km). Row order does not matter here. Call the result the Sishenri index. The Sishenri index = 325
